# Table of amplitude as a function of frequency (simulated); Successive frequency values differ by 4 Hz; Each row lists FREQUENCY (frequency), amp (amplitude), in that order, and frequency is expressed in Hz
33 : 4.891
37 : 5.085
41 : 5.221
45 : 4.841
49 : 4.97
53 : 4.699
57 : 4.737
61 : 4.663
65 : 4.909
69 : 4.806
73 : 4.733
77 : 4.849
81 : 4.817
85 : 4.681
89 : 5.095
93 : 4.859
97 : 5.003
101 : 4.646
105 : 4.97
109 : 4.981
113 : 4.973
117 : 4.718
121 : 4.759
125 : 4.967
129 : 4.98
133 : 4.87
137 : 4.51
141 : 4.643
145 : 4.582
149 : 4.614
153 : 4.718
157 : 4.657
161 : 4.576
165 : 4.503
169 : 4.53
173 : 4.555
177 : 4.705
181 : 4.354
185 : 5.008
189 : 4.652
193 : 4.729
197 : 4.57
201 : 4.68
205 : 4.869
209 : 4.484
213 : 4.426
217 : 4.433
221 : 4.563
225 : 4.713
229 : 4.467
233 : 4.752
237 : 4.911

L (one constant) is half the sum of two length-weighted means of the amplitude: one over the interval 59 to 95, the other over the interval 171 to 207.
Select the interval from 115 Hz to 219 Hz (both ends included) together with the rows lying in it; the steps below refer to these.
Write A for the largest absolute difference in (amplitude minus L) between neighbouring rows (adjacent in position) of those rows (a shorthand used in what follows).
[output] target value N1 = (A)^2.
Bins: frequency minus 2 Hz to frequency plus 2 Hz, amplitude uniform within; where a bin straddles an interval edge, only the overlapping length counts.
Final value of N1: 0.428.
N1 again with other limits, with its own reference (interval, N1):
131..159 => 0.130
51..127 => 0.171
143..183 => 0.123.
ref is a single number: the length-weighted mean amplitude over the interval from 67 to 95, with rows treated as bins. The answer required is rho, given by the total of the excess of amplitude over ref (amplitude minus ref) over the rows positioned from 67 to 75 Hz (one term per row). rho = -0.1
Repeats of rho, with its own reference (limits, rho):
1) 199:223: -1.6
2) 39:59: 0.3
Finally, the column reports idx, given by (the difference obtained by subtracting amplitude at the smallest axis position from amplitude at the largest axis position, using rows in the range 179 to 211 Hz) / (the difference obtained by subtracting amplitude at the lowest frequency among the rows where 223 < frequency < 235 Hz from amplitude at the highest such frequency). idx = 3.3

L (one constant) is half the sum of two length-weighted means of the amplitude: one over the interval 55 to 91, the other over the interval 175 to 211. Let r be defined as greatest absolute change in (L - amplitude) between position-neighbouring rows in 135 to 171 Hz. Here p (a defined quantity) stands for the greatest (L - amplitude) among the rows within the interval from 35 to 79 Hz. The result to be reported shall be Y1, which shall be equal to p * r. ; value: 0.01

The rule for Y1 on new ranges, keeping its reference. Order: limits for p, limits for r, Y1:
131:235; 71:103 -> 0.16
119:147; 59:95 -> 0.10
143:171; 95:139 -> 0.09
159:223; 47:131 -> 0.16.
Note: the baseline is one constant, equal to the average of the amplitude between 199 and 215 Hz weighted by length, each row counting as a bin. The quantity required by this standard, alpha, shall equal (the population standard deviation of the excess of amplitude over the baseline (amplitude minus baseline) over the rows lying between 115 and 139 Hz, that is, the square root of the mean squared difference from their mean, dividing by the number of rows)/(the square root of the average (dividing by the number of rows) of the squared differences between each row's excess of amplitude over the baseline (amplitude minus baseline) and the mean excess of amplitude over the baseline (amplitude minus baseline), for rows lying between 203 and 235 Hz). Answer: 1.03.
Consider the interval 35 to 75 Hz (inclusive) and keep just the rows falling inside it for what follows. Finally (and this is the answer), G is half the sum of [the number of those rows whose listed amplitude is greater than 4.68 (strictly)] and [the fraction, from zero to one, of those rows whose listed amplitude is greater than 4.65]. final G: 5.0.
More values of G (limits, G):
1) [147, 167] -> 0.7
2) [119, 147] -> 2.3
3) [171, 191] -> 1.3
